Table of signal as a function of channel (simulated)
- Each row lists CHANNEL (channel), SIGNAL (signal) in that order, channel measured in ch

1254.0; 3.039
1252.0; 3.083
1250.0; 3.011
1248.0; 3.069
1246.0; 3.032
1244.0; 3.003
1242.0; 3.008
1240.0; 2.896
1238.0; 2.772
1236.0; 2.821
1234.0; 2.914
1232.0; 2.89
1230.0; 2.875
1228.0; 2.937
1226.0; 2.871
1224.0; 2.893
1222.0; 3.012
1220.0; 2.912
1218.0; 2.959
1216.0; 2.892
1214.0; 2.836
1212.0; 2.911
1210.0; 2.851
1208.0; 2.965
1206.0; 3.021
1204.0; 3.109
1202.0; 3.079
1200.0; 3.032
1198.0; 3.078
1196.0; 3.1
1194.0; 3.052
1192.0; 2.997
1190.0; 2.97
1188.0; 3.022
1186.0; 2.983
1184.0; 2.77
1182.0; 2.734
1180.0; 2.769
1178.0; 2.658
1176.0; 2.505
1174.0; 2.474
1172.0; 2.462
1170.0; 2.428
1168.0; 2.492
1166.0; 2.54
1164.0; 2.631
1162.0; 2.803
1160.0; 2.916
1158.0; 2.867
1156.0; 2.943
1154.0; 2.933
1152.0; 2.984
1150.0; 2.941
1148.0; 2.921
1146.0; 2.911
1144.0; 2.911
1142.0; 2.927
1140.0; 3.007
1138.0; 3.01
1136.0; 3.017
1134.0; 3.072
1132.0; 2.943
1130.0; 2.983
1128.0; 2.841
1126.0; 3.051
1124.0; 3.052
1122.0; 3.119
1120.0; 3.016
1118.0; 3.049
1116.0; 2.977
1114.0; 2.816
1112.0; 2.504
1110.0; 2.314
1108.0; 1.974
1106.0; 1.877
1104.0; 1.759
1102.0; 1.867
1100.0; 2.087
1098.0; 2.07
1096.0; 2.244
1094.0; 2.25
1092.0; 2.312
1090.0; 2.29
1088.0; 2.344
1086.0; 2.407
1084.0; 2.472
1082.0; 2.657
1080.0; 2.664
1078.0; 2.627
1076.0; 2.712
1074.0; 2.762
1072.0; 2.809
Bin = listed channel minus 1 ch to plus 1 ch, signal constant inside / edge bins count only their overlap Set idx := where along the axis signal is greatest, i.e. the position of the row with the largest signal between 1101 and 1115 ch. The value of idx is 1114.0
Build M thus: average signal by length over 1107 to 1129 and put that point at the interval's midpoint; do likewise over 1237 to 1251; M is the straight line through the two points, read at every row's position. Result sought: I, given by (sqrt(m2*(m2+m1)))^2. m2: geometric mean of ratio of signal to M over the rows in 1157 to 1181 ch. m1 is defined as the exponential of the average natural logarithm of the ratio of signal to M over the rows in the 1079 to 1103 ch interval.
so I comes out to 1.60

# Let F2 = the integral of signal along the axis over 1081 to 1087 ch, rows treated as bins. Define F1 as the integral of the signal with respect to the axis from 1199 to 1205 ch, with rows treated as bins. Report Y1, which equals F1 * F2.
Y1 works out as 278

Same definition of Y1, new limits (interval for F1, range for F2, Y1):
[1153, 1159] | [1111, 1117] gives 290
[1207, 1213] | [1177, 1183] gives 285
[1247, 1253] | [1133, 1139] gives 333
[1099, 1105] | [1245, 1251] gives 208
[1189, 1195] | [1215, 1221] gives 316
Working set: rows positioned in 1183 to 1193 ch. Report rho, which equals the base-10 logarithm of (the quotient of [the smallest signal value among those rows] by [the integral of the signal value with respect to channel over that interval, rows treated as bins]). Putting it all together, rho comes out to -1.03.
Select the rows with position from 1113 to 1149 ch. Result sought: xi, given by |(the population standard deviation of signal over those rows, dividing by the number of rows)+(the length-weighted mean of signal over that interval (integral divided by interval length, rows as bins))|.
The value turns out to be 3.06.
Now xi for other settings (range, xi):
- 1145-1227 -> 3.05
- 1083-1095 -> 2.42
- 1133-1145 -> 3.05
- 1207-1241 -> 2.95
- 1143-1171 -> 2.99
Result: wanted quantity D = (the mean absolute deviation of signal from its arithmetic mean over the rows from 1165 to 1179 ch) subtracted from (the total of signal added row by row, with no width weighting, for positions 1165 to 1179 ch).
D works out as 17.5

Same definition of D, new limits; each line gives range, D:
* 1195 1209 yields 21.3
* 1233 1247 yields 20.4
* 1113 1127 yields 21.0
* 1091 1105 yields 14.4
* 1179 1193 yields 20.1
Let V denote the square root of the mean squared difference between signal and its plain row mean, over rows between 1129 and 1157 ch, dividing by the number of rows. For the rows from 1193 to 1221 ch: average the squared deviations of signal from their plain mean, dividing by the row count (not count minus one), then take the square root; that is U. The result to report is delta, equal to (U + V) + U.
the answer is 0.23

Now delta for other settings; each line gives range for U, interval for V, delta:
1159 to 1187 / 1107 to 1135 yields 0.67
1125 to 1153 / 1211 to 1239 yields 0.18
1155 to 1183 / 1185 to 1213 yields 0.42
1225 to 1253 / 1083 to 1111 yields 0.40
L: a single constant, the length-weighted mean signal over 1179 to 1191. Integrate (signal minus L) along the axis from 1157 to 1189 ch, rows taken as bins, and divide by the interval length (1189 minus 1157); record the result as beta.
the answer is -0.18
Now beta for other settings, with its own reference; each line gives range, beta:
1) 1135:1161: 0.07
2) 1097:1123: -0.46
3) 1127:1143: 0.10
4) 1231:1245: 0.03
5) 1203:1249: 0.06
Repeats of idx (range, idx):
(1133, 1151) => 1134.0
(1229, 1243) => 1242.0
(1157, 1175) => 1160.0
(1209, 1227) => 1222.0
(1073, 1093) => 1074.0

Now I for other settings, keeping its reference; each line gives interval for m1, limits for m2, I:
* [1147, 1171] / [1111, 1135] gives 2.13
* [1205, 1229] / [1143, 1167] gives 2.01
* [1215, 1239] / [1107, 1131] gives 1.97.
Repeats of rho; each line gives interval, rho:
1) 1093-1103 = -1.05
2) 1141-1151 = -1.00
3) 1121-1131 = -1.02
